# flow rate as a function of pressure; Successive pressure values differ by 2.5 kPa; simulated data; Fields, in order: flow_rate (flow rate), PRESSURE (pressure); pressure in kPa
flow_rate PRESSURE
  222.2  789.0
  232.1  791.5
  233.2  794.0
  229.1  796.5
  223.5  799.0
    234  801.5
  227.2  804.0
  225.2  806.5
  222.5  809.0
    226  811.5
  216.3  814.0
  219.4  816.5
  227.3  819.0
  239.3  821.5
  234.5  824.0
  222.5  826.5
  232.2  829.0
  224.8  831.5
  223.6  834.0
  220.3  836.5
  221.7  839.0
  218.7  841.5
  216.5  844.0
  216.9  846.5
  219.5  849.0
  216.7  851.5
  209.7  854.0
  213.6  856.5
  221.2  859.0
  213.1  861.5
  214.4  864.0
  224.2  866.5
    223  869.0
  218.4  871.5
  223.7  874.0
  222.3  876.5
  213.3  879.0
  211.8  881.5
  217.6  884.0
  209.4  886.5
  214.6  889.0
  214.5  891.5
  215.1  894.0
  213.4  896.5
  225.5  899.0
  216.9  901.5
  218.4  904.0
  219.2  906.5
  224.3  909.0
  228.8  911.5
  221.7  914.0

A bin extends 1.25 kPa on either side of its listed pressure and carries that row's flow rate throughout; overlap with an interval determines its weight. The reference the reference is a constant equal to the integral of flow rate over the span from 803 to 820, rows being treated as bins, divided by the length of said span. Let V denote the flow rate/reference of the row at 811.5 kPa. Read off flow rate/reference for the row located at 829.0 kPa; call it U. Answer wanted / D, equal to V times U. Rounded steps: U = 1.04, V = 1.01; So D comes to 1.05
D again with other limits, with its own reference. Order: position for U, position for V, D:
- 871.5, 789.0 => 0.97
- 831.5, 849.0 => 0.99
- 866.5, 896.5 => 0.96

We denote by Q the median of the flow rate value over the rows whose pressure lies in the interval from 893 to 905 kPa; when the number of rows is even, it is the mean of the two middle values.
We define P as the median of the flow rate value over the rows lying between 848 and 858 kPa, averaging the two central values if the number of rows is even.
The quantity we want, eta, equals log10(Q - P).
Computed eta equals 0.2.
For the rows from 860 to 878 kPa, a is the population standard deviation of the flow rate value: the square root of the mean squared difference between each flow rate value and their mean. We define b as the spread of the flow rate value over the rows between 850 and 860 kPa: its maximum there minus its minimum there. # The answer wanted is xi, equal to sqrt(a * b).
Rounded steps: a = 4.3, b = 11.5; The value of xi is 7.0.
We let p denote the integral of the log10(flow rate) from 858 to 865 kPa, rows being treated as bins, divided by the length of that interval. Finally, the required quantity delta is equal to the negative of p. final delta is -2.335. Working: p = 2.33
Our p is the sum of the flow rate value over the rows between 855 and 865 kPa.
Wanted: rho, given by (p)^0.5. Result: 29.36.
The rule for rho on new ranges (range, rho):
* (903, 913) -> 29.84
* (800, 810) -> 30.15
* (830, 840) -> 29.84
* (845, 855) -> 29.37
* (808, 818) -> 29.74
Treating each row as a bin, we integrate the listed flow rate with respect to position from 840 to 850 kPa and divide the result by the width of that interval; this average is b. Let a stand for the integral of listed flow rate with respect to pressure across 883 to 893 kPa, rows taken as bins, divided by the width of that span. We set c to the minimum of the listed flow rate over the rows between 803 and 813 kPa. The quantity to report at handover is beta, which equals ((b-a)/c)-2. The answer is -1.98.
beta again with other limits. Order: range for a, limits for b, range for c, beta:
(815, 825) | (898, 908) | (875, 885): -2.05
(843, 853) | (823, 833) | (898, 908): -1.95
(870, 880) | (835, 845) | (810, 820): -2.00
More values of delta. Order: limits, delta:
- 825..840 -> -2.351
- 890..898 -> -2.332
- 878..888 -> -2.328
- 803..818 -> -2.348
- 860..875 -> -2.341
